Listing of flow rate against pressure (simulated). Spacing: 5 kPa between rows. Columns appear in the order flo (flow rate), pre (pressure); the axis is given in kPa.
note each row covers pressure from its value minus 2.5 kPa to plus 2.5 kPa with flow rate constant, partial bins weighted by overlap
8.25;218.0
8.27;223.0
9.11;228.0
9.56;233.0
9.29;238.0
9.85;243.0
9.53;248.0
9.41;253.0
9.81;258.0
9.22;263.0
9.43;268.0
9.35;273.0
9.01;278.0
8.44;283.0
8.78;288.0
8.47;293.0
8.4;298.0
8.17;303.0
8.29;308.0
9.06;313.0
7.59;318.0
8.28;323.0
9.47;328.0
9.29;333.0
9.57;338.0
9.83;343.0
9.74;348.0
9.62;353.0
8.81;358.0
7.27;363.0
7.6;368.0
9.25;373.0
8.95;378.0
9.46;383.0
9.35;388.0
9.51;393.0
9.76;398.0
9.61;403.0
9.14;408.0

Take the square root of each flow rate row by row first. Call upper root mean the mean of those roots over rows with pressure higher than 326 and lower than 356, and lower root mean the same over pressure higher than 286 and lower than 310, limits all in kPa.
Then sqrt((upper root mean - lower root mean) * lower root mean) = 0.75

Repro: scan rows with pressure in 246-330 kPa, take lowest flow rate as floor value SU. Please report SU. 7.59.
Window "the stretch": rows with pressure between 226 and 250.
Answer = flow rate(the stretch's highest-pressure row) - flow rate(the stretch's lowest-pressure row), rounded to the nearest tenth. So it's 0.4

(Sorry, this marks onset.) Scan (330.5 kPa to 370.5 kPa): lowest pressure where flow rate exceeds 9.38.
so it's 338.0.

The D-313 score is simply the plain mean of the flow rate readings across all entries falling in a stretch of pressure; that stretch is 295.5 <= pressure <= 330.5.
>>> 8.5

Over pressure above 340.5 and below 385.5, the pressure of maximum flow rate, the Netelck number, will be 343.0 kPa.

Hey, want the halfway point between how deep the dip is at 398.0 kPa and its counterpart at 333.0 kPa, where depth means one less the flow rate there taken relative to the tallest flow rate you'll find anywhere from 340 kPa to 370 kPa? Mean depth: 0.031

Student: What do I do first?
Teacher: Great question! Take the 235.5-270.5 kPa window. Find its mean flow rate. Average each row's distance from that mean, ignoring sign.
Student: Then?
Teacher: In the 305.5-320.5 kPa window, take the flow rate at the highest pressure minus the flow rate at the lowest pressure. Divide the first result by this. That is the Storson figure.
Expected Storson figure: -0.27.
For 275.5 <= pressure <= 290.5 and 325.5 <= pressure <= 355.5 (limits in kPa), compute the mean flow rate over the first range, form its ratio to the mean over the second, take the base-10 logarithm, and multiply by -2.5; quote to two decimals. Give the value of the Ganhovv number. 0.10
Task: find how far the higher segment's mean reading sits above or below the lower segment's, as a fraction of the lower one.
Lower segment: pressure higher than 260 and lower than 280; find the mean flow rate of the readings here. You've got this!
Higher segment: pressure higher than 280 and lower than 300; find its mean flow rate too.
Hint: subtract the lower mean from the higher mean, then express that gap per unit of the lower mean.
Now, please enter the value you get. -0.08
